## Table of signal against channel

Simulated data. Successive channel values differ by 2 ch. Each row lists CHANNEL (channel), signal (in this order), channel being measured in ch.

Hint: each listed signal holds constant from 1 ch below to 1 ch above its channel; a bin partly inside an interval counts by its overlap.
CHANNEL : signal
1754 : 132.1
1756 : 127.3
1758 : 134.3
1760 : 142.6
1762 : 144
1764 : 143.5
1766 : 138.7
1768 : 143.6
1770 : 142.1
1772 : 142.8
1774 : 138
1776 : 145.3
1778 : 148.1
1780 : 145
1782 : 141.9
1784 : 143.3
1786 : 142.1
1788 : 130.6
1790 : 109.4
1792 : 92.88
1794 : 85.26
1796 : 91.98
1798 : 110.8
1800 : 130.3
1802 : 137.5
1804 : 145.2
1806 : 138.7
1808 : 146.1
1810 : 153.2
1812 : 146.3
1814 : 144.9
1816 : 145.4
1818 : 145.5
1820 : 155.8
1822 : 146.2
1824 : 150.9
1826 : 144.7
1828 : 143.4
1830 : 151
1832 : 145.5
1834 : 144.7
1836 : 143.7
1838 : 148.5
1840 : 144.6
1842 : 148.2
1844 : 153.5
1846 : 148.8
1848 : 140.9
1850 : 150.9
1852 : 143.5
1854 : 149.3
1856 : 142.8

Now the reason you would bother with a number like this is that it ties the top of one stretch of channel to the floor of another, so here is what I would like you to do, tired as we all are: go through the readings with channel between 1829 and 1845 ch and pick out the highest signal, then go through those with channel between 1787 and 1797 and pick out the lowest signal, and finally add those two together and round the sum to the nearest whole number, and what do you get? 239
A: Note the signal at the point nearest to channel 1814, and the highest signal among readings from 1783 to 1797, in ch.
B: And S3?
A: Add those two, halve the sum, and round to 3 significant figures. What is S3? 144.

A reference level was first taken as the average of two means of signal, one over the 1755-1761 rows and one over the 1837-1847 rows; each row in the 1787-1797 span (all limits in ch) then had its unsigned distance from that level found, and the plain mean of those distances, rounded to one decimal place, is 39.7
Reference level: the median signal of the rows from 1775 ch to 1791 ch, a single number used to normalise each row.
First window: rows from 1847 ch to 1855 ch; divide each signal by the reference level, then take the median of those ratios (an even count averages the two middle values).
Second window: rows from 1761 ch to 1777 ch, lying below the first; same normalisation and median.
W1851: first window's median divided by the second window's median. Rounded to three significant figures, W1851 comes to 1.02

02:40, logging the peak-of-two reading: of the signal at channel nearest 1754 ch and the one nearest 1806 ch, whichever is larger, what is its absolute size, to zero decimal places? 139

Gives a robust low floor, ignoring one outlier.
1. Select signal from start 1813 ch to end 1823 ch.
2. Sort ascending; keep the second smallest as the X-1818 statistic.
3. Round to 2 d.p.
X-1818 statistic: 145.40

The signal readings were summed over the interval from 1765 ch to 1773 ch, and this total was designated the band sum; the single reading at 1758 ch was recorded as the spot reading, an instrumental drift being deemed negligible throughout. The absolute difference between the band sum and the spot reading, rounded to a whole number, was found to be 433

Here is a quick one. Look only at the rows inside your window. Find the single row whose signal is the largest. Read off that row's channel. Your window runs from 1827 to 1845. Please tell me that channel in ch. 1844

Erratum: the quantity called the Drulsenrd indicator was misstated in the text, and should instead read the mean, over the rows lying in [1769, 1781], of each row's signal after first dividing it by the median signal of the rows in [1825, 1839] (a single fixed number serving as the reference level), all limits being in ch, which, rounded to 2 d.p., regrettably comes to 0.99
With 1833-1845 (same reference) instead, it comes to 1.02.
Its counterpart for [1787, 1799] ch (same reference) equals 0.72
